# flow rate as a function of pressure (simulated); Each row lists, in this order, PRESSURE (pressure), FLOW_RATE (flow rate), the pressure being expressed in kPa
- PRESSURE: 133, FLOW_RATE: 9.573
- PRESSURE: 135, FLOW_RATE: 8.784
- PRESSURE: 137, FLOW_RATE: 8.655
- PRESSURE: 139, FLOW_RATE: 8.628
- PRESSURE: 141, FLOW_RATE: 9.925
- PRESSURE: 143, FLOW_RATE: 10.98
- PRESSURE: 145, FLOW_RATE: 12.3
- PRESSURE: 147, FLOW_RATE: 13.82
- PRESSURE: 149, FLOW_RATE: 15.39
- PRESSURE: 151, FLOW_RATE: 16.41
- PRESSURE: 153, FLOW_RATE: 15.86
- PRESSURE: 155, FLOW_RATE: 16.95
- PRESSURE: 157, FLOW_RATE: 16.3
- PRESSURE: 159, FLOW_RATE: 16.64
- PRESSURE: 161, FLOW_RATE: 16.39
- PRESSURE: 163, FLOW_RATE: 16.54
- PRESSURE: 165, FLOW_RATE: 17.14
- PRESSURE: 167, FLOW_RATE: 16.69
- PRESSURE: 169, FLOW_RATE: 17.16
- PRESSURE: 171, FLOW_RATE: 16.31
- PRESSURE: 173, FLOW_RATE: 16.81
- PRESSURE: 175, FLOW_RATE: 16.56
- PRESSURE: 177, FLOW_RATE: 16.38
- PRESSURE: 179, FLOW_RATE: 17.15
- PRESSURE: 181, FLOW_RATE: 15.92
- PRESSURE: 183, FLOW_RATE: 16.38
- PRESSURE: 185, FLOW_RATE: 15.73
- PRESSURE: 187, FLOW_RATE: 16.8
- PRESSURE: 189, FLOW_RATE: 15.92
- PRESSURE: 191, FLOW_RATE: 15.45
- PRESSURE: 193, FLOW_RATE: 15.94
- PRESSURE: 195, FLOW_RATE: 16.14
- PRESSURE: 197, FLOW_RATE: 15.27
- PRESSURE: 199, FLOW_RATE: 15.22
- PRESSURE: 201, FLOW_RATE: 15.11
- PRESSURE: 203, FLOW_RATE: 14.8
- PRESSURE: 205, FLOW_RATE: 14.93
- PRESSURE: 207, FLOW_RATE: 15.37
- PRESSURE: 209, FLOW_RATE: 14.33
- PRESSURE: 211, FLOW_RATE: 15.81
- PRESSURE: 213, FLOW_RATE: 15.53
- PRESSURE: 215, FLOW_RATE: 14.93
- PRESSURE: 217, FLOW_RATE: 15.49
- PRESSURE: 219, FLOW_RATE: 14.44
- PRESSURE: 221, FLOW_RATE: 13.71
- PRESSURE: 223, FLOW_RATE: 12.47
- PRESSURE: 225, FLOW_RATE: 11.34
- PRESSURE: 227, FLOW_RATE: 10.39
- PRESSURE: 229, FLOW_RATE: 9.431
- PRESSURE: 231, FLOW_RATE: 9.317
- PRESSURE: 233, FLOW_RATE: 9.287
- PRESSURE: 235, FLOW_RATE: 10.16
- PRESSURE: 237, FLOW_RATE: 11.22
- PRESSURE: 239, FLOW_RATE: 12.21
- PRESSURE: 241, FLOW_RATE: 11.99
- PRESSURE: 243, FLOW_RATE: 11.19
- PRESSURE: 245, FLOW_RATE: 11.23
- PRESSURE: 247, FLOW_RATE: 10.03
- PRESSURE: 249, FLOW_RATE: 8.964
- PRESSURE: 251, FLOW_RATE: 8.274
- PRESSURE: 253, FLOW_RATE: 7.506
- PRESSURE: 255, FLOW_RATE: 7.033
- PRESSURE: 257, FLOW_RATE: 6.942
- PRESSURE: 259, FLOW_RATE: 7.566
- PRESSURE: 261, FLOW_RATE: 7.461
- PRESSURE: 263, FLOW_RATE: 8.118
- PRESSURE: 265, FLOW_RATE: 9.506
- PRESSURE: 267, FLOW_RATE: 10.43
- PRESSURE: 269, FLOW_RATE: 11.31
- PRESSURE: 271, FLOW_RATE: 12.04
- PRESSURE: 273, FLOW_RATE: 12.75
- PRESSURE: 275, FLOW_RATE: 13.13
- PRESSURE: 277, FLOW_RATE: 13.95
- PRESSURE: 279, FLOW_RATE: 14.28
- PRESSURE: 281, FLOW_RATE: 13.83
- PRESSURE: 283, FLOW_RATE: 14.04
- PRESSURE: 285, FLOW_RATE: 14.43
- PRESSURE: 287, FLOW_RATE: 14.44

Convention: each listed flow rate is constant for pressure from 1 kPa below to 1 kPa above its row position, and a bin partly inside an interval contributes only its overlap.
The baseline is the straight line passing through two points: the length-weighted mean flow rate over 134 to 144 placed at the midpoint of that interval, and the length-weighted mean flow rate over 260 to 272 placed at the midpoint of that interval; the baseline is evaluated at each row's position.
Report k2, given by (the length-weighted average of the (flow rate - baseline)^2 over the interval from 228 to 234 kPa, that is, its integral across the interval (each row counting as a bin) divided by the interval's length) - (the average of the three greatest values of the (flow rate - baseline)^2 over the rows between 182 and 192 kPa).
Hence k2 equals -46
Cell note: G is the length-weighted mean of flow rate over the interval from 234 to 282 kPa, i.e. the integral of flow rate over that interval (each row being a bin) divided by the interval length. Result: 10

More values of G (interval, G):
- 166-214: 16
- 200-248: 13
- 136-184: 15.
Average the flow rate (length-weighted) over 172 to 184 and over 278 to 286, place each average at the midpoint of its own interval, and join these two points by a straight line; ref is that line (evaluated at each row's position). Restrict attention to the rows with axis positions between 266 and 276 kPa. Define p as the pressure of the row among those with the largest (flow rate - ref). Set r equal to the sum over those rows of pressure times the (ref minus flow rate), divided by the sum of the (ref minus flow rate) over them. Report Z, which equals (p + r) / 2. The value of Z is 272.4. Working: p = 275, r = 269.8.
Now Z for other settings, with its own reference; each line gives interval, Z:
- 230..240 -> 236.7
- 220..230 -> 223.5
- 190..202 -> 195.9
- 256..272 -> 266.7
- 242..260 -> 248.6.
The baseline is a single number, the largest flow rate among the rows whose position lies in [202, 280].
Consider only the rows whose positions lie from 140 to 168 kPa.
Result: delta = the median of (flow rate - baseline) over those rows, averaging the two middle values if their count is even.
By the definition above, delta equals 0.5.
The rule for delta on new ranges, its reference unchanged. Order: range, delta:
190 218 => -0.5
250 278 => -6.9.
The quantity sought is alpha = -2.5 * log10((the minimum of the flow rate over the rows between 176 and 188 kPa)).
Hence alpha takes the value -3.0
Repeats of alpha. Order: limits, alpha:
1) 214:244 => -2.4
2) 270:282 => -2.7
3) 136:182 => -2.3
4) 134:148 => -2.3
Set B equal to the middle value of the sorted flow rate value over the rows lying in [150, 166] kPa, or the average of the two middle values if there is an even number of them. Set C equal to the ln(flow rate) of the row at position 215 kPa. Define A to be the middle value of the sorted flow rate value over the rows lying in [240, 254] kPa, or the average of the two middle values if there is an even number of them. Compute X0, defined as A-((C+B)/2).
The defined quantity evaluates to 0.4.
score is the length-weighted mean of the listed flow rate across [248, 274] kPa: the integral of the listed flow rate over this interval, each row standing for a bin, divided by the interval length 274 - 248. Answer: 9.1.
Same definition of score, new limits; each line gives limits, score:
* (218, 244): 11.3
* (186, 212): 15.5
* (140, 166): 15.0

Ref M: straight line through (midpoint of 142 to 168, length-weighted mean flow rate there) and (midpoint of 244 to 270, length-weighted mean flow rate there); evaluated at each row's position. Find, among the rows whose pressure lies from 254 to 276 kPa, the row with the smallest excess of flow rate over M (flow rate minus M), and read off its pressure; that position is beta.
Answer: 255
